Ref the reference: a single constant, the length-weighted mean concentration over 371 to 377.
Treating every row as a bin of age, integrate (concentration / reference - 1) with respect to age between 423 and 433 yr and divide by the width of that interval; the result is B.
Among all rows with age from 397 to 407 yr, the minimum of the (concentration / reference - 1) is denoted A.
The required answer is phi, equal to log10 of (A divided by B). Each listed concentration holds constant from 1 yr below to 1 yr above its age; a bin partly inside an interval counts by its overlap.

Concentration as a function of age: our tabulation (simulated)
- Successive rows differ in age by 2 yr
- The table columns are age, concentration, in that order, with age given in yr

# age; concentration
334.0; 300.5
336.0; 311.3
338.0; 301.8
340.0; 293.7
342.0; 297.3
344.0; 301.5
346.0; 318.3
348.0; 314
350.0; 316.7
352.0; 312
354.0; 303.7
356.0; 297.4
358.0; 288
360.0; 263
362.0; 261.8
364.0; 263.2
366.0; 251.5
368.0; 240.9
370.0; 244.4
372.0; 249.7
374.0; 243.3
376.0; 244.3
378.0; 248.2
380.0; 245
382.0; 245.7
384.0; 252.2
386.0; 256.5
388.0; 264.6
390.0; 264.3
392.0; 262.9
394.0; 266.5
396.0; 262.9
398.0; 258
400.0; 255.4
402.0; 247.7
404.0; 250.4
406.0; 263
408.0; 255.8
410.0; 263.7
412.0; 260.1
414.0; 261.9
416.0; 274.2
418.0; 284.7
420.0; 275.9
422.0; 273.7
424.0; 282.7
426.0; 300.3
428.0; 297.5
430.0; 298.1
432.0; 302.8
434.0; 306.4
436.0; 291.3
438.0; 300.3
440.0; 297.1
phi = -1.4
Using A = 0.01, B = 0.21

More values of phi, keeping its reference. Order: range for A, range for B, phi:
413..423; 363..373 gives 0.6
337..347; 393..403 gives 0.6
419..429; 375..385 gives 1.3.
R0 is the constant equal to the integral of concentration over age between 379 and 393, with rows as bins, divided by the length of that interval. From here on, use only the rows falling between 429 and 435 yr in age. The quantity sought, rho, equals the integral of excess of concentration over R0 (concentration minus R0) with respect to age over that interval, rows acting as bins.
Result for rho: 279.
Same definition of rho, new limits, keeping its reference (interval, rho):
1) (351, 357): 291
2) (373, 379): -64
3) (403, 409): 3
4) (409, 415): 36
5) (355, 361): 161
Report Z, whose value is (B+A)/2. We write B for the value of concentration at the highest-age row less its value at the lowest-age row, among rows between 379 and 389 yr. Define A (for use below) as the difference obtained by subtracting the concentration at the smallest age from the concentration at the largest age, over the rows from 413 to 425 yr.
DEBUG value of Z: 20.2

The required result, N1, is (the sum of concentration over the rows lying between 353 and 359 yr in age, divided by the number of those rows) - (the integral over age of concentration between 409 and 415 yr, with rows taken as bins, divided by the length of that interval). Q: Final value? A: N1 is 34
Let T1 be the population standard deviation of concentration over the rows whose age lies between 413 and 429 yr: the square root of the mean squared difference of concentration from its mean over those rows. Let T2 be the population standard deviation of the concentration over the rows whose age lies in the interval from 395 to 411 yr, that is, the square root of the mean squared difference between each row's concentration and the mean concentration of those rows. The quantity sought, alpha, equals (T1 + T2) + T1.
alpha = 30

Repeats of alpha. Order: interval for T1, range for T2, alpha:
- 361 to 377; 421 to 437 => 26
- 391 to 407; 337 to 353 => 21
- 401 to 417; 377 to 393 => 23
